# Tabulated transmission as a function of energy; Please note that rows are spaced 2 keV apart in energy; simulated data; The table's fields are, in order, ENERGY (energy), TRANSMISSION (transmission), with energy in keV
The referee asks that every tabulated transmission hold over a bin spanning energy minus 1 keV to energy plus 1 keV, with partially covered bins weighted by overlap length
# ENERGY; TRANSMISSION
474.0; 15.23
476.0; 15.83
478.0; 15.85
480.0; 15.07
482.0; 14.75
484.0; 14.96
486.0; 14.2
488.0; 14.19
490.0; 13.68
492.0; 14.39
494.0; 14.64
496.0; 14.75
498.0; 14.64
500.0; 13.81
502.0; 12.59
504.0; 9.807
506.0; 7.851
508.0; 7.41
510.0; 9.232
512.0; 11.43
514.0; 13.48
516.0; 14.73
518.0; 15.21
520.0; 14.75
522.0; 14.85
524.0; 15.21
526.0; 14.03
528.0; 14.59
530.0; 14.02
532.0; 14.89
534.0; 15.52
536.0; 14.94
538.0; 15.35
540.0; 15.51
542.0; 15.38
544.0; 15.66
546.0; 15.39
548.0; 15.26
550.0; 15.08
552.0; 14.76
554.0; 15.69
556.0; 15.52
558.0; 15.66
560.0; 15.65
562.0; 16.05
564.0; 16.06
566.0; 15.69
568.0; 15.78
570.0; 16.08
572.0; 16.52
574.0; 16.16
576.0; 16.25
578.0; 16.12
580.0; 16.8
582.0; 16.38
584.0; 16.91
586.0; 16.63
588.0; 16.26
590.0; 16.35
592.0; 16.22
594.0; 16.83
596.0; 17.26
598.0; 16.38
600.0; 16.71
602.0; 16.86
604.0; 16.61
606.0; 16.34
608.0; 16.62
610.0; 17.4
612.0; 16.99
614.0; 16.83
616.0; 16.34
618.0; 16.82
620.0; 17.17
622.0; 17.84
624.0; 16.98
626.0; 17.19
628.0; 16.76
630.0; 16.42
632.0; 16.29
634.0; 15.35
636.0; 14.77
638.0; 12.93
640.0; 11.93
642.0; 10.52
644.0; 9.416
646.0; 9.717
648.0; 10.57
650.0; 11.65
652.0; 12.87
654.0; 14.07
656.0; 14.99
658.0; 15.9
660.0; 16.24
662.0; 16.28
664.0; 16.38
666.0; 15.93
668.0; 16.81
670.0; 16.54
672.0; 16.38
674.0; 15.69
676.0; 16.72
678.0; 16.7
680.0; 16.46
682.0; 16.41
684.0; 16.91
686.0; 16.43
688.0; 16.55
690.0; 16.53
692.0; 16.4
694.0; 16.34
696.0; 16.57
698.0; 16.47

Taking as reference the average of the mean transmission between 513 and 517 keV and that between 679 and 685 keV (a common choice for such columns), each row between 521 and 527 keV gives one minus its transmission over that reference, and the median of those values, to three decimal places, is 0.033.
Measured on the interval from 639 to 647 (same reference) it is 0.341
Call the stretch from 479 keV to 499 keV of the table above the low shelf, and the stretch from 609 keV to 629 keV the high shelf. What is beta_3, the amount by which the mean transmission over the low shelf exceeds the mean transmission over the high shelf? -2.5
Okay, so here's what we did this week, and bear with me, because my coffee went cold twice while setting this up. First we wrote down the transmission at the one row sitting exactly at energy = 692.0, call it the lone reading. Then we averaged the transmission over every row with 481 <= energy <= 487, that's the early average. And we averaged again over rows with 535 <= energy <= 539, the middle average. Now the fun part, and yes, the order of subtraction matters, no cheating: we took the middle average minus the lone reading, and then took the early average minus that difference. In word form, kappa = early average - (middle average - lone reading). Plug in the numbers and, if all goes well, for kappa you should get 15.9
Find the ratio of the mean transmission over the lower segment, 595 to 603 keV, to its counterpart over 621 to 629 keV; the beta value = 0.98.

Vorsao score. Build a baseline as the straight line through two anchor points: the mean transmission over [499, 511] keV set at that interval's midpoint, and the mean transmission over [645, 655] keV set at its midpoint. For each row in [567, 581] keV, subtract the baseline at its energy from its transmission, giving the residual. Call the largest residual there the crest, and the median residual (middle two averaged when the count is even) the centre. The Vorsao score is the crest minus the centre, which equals 0.6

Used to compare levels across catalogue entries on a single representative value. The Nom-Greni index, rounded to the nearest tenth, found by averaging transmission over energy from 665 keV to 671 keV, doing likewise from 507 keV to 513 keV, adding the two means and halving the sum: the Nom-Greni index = 12.9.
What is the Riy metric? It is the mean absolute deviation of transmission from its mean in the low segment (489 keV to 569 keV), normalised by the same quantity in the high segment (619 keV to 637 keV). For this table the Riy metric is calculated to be 2.0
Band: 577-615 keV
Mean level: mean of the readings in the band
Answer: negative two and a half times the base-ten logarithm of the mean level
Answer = -3.054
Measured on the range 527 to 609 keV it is -3.005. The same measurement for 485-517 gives -2.747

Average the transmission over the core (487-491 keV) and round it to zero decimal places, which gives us 14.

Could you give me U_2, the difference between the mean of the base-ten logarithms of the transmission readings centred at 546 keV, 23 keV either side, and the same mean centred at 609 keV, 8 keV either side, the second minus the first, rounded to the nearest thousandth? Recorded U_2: 0.040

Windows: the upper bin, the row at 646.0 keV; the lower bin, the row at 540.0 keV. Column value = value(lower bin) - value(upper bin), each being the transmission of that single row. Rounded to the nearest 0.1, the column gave 5.8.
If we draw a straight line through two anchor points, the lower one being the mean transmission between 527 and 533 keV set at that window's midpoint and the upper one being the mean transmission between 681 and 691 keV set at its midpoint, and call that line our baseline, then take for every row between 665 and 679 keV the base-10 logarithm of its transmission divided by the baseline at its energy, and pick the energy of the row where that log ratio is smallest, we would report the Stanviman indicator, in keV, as 674.0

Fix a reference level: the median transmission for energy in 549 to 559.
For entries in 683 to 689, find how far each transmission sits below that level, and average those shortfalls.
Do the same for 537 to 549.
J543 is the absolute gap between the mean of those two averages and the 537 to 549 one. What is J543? 0.60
